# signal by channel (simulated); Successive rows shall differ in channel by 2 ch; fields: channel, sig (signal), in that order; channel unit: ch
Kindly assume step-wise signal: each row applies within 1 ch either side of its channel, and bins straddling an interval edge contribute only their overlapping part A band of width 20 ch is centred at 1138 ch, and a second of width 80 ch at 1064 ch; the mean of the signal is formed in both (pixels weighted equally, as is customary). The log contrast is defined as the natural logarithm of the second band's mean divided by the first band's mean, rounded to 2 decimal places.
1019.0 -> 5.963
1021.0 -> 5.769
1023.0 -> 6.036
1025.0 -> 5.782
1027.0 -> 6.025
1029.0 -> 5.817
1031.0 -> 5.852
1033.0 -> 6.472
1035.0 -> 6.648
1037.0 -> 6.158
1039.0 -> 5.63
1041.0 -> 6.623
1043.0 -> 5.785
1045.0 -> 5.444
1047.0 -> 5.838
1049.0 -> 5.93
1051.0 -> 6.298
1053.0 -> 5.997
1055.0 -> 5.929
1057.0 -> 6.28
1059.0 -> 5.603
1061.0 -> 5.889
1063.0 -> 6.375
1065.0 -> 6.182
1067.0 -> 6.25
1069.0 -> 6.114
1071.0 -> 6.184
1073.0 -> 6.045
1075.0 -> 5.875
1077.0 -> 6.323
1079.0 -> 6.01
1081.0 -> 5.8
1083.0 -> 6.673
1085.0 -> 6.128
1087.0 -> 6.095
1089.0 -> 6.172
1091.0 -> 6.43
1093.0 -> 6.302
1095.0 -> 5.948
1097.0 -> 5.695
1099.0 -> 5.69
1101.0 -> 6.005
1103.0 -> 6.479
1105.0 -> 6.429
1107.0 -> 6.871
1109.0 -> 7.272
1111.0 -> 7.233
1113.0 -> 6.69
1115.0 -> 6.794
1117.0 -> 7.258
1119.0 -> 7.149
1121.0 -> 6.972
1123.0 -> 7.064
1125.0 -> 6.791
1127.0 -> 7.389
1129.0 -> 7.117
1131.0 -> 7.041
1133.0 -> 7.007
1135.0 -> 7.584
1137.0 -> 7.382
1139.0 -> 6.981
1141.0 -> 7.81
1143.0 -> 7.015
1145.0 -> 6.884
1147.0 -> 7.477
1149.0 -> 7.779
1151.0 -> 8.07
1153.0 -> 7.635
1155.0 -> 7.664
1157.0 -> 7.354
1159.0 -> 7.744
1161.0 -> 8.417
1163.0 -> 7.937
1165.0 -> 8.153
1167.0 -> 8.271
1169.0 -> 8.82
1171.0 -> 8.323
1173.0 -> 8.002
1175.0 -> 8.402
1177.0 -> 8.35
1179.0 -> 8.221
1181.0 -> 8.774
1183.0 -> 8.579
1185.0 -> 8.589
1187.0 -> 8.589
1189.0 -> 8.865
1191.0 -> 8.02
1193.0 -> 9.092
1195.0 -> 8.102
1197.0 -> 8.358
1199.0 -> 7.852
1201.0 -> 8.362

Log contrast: -0.17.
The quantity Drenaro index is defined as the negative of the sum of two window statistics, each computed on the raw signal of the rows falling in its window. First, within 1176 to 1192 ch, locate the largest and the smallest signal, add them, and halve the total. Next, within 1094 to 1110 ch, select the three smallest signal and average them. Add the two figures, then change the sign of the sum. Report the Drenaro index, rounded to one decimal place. -14.2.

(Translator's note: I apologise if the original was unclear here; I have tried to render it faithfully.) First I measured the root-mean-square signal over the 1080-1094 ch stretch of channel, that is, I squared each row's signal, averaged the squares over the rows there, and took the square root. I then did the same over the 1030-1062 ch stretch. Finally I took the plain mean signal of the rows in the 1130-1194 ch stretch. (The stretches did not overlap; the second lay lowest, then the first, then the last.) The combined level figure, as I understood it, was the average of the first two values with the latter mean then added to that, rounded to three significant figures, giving 14.1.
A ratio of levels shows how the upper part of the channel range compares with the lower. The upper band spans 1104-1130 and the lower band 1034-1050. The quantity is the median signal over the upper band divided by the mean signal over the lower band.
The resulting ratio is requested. 1.18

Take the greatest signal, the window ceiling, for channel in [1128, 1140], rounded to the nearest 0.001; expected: 7.584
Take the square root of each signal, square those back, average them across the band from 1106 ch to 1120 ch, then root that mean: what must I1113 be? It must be 2.65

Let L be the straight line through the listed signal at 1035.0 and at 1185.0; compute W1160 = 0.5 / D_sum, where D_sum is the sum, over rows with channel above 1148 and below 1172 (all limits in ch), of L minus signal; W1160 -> 0.17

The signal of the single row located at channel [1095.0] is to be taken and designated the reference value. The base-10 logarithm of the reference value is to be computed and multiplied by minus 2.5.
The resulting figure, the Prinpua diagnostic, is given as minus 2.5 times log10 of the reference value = -1.94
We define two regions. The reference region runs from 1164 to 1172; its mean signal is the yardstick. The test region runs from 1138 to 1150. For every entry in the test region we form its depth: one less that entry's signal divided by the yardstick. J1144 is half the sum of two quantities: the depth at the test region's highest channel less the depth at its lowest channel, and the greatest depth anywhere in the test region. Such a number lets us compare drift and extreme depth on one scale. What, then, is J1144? 0.042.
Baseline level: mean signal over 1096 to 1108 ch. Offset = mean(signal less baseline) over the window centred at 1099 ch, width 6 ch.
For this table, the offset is -0.40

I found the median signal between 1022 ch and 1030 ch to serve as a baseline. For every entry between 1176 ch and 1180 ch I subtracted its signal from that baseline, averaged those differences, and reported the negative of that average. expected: 2.4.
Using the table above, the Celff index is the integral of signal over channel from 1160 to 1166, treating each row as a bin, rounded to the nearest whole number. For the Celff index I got 49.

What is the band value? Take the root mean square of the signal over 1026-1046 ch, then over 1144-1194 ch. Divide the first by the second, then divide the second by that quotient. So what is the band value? 11.0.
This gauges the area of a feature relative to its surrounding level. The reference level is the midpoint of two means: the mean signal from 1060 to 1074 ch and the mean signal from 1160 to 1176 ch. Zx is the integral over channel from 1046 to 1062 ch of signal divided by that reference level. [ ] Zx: 13 ch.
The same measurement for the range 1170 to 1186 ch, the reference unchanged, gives 19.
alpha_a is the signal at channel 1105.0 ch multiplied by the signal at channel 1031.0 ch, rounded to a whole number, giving 38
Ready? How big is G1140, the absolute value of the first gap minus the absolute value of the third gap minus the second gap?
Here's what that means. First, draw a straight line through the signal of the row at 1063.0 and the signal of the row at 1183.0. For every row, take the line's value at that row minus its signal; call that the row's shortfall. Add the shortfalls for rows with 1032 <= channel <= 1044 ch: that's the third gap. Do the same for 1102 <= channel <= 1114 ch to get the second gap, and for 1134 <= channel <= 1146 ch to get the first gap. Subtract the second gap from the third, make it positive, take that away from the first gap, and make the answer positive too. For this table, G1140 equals 1.0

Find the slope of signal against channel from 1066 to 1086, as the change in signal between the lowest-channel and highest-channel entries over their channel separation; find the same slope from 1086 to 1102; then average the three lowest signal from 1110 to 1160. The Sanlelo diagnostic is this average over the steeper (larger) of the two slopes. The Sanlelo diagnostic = -1051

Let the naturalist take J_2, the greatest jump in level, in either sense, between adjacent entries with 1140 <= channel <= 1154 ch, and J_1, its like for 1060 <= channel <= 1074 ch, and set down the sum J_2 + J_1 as 1.28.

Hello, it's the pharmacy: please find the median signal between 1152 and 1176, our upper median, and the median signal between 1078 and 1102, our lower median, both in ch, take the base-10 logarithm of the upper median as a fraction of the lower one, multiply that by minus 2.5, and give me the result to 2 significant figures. -0.31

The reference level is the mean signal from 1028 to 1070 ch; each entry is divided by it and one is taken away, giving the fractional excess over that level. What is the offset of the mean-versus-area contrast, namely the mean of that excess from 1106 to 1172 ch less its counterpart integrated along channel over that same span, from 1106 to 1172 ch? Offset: -15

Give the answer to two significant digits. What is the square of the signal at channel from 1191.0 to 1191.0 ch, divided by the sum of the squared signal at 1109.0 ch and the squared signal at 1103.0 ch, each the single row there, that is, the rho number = 0.68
